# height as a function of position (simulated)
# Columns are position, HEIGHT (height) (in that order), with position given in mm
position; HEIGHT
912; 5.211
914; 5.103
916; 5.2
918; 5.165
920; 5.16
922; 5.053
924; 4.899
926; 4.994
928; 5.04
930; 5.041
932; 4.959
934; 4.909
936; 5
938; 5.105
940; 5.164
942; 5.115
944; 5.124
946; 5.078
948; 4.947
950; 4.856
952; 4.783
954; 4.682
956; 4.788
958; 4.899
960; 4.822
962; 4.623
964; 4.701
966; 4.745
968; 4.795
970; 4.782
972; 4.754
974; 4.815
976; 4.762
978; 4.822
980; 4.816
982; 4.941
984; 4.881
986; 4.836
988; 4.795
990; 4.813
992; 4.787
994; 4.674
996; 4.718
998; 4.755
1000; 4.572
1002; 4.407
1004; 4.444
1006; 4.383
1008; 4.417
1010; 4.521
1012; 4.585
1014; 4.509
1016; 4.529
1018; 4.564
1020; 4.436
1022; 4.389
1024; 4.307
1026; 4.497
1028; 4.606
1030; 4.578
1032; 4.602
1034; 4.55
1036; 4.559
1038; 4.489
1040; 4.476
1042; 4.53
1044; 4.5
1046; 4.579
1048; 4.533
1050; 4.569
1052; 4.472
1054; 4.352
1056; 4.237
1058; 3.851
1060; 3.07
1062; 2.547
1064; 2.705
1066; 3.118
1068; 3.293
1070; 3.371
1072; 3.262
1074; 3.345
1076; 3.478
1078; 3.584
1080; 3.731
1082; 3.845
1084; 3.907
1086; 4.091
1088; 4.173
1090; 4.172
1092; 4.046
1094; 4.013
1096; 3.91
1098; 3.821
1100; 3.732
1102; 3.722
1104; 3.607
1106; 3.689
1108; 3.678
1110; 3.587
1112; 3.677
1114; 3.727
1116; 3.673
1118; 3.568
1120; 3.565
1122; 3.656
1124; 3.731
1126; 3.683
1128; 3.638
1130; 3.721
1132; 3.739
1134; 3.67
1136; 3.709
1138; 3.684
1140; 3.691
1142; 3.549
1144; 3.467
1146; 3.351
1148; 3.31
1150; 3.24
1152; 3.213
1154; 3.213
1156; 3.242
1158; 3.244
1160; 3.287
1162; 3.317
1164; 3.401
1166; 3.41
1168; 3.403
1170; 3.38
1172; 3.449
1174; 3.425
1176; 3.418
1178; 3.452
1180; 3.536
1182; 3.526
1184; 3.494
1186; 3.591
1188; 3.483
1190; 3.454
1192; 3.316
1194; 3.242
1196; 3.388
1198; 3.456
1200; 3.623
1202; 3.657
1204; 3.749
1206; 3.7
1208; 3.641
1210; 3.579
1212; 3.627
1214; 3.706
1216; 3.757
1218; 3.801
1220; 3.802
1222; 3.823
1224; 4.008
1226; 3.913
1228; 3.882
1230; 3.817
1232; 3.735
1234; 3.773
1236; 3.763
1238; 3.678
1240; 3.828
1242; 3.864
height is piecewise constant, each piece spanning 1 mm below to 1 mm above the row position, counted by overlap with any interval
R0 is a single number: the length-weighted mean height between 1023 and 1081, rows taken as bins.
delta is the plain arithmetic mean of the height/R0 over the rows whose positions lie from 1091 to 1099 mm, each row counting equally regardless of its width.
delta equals 0.99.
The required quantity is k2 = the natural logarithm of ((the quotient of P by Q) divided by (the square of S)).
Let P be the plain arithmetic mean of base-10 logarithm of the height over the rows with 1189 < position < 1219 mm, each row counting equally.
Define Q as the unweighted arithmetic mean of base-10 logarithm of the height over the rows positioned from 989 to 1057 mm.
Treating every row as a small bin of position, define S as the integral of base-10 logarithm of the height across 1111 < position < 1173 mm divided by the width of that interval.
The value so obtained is 1.05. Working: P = 0.55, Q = 0.66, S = 0.544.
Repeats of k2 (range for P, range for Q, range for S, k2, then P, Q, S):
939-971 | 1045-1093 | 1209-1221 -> 1.31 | 0.69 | 0.57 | 0.569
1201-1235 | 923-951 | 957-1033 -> 0.61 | 0.58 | 0.70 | 0.668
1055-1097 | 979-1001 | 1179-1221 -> 0.98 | 0.55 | 0.68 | 0.553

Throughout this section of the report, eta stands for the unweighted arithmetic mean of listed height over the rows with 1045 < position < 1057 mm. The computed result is 4.5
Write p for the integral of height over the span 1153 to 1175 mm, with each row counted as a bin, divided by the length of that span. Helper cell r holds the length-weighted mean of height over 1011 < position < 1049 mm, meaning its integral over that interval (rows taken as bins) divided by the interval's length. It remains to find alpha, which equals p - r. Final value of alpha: -1.2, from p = 3.34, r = 4.5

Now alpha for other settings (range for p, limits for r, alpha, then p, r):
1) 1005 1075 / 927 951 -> -0.9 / 4.15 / 5.0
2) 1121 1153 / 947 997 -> -1.2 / 3.57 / 4.8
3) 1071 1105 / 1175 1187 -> 0.3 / 3.79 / 3.5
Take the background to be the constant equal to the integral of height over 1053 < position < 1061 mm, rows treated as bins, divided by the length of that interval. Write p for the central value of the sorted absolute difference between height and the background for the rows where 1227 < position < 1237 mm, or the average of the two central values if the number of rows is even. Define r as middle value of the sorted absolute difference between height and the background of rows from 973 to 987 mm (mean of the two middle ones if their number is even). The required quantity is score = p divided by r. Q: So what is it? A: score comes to 0.1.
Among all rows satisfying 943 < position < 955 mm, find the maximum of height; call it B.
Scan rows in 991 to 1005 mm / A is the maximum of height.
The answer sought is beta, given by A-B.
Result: -0.3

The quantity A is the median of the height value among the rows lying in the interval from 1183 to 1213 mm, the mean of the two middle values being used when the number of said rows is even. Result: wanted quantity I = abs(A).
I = 3.6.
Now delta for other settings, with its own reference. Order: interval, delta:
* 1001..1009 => 1.11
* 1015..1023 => 1.12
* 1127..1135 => 0.92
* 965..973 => 1.19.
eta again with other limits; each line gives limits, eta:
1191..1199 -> 3.4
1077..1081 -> 3.7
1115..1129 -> 3.6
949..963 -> 4.8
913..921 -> 5.2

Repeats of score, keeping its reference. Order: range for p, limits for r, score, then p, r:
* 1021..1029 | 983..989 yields 0.6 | 0.57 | 1.0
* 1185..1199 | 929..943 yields 0.4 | 0.42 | 1.2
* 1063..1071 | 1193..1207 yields 2.6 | 0.67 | 0.3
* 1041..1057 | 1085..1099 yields 3.8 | 0.64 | 0.2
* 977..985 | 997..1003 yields 1.4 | 0.97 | 0.7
